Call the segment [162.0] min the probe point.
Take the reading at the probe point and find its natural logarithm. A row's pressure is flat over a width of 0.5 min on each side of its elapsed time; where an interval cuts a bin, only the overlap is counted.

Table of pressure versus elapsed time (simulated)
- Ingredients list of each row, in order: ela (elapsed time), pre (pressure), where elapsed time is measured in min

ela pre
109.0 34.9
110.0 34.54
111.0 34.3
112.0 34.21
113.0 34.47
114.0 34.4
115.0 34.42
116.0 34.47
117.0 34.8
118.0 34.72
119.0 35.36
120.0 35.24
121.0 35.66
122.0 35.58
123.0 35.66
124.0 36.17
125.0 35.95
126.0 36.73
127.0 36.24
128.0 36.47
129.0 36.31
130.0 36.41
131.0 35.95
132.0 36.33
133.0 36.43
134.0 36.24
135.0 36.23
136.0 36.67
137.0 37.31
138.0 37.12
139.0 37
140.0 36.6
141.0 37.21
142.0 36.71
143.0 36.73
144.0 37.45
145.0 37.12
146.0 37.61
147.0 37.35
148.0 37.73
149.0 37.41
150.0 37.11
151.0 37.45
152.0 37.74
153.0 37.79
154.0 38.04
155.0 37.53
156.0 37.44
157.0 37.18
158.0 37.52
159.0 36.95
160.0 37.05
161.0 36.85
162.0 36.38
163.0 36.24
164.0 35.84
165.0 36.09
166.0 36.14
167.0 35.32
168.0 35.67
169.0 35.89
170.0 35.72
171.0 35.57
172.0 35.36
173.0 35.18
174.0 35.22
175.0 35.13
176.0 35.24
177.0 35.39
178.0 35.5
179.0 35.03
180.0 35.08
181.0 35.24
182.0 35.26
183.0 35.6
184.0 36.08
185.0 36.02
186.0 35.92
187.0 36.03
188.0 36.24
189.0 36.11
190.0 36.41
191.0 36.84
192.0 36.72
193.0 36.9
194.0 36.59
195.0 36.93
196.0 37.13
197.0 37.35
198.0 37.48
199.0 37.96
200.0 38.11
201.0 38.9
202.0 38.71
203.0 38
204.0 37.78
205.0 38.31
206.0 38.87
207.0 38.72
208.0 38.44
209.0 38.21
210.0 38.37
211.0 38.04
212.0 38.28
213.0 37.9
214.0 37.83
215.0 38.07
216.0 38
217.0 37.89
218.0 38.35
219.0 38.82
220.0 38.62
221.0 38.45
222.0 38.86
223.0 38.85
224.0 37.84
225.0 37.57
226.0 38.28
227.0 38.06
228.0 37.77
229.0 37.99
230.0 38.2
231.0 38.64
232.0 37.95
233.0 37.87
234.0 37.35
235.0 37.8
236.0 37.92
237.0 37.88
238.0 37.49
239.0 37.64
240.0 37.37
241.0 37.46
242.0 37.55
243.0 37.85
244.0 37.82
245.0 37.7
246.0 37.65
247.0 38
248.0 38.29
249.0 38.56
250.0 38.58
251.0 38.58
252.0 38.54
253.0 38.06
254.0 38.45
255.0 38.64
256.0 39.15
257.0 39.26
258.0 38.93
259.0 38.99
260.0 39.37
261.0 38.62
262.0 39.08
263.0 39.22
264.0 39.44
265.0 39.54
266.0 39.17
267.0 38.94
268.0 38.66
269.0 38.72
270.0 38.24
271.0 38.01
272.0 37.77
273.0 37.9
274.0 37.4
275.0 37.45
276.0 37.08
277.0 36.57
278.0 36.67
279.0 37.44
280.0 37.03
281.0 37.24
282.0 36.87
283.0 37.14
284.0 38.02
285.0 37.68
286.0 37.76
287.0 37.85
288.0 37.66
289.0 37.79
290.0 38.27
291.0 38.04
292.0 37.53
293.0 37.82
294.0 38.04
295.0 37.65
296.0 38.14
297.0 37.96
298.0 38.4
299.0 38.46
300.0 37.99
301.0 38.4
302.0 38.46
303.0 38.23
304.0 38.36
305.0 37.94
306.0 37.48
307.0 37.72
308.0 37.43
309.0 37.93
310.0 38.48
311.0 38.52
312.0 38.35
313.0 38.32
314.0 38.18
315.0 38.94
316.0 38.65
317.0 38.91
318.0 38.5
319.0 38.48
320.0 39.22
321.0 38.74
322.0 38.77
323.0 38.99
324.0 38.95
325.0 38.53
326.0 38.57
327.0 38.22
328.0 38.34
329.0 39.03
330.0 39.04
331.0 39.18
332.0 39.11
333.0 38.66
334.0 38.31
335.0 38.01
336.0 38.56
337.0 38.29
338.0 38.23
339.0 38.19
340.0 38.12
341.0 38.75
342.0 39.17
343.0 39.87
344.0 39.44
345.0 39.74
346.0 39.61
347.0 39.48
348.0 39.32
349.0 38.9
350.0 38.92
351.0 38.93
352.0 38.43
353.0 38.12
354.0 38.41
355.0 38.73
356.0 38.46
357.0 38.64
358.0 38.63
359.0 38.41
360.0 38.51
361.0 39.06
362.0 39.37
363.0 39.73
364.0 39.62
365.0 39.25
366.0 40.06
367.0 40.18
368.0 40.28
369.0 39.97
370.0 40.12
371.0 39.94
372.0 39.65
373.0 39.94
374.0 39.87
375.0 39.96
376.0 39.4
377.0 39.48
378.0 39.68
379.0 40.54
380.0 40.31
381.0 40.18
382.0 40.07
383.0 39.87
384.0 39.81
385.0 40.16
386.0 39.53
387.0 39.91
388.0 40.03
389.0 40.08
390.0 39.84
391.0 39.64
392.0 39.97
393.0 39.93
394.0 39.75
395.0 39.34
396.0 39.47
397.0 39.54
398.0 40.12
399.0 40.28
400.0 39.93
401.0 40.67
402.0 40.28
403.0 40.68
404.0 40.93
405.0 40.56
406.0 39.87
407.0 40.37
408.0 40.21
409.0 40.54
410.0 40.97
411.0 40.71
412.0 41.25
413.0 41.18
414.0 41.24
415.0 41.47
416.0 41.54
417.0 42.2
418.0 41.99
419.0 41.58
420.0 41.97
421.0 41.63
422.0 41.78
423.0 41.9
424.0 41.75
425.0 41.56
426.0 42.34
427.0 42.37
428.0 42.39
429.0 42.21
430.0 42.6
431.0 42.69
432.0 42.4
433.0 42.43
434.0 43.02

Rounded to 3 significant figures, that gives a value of 3.59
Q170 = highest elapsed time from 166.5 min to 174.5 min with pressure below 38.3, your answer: 174.0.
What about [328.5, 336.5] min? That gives 335.0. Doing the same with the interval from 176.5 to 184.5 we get 184.0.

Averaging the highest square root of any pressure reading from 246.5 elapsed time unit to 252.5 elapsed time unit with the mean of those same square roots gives 6.21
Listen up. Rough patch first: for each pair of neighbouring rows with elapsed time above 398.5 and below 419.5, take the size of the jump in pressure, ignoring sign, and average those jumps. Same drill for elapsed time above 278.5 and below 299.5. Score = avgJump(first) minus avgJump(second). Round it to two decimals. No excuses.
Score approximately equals 0.04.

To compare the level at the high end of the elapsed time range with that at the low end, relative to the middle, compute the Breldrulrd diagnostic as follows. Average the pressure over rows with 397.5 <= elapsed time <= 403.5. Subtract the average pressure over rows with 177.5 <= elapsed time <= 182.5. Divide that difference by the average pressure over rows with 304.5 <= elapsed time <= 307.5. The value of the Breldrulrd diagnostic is 0.14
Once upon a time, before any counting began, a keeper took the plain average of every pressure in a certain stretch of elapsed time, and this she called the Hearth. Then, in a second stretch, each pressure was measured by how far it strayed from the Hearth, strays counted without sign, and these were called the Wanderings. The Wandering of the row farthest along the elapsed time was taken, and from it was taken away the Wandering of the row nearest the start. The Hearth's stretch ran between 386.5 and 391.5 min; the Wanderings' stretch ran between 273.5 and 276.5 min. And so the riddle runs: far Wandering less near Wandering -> 0.3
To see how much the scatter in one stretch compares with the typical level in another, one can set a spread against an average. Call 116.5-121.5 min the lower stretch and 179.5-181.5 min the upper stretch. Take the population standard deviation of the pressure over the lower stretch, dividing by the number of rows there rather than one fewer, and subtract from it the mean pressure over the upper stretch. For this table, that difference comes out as -34.8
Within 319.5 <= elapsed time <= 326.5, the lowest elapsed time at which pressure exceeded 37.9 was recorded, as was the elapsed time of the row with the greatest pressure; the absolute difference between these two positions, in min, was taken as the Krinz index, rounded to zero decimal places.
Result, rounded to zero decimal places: 0 min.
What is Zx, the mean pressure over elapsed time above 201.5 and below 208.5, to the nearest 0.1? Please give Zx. 38.4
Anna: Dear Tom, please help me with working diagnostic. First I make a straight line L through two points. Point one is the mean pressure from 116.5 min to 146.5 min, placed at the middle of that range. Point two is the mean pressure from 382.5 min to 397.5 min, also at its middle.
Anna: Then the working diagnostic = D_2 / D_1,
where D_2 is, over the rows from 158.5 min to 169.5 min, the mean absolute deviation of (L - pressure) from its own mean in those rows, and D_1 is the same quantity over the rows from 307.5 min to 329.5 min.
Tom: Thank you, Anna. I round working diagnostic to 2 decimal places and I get 1.65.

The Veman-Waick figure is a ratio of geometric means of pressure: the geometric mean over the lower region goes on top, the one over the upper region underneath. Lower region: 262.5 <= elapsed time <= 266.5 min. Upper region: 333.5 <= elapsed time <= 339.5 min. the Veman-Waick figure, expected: 1.03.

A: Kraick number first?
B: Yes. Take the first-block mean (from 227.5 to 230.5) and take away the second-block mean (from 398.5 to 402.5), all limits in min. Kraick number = -2.3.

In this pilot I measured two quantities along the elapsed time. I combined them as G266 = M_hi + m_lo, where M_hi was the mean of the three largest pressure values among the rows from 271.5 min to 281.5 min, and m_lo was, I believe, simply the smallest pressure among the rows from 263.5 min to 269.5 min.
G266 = 76.4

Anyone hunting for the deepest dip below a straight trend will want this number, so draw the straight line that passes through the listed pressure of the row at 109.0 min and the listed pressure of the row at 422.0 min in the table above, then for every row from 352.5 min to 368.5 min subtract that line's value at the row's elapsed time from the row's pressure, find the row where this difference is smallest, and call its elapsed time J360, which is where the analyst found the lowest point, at 353.0 min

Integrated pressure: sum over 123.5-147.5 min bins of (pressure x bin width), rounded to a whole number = 880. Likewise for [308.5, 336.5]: 1081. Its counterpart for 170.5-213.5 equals 1582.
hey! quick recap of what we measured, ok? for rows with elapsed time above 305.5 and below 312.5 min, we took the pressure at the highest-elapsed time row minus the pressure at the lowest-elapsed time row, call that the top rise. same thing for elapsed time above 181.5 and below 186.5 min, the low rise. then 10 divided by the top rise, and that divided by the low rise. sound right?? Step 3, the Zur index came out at 17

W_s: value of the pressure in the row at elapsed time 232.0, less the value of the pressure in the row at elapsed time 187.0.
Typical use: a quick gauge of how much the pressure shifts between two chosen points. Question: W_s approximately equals 1.9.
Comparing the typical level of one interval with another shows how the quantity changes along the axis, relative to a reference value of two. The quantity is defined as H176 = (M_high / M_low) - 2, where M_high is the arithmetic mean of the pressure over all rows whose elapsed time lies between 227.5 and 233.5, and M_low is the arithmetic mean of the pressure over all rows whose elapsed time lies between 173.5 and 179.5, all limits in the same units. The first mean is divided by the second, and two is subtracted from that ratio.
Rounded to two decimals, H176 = -0.92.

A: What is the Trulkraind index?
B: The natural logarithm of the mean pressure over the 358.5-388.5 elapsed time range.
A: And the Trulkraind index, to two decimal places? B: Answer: 3.68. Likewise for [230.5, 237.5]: 3.64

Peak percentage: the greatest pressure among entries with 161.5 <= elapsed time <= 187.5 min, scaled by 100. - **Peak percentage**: 3638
